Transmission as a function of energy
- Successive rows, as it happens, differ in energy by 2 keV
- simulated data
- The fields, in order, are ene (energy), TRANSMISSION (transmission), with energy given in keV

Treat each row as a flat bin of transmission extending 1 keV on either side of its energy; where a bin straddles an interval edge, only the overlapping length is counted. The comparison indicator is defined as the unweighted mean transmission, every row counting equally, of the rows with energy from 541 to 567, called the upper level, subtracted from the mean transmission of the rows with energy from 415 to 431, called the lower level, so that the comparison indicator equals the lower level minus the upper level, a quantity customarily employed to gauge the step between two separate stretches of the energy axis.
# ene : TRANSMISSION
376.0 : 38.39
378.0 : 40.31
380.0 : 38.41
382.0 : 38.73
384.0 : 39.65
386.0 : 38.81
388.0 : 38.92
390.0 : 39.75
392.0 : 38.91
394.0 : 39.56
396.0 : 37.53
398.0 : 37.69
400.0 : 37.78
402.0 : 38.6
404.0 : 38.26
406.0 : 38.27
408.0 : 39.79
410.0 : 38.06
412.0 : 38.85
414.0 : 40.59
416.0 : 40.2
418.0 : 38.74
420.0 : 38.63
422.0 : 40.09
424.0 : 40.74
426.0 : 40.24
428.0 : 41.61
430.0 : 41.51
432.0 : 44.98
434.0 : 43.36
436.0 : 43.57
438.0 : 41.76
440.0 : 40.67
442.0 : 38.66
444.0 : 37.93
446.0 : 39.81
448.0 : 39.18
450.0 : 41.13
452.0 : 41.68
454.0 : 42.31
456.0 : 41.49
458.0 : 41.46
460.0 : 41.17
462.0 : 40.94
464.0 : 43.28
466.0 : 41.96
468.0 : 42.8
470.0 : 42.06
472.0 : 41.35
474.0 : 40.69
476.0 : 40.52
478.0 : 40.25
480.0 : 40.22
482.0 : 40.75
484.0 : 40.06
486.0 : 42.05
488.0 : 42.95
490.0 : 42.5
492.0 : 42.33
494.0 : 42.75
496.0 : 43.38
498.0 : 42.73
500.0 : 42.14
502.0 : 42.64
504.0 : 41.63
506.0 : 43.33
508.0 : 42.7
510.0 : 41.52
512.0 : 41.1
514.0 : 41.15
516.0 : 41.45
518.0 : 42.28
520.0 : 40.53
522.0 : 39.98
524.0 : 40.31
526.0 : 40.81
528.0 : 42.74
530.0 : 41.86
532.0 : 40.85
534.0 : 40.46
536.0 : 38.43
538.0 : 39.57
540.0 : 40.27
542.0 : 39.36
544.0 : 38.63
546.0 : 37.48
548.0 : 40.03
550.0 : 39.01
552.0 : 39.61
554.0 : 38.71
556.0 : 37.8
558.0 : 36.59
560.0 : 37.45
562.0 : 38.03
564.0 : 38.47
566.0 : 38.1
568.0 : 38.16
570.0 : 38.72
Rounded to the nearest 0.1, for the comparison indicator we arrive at 1.8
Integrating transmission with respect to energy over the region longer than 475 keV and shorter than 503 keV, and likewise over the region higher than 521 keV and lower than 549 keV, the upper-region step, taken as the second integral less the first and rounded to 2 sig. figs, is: -49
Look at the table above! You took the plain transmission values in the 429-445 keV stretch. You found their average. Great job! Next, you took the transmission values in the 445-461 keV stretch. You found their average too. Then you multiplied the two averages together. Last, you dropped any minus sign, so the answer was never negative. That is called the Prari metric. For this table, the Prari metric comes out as 1705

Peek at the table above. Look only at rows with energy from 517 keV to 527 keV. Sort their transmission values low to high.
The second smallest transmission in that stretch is 40.31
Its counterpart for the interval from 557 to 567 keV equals 37.45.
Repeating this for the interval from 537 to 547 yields 38.63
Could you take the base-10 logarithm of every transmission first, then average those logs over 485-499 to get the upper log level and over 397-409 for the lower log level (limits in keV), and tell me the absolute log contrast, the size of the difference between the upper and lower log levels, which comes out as 0.046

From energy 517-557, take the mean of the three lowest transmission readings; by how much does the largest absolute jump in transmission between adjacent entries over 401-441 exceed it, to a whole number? -34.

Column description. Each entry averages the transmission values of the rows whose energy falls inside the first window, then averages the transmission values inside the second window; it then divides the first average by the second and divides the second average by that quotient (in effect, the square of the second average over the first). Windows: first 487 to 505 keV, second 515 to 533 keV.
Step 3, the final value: 39.9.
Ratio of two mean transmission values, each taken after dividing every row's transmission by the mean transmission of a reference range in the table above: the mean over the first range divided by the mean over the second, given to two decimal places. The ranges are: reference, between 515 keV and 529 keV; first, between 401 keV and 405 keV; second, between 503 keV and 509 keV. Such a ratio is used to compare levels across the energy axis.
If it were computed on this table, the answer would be 0.90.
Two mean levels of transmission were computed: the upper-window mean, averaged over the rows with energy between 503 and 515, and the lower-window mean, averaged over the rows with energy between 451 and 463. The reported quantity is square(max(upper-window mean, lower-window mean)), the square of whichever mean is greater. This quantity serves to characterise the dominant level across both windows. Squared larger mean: 1756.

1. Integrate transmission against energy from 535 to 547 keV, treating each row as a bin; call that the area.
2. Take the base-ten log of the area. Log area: 2.67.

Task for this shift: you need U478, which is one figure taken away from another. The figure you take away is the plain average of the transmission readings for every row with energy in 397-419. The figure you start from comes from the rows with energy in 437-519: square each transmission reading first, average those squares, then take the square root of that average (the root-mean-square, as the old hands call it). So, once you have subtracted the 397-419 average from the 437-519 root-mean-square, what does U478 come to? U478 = 2.7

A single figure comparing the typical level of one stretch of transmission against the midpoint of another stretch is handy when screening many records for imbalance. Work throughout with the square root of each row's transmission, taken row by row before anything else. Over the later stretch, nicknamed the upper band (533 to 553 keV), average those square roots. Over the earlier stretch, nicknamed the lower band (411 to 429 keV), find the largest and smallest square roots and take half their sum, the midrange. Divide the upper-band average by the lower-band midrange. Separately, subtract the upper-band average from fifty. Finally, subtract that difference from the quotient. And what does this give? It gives -42.7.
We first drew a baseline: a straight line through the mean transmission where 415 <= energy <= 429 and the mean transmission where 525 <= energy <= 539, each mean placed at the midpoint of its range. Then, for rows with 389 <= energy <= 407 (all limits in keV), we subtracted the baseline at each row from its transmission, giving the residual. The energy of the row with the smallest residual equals 396.0 keV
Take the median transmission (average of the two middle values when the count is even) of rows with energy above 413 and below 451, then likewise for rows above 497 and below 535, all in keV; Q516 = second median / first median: 1.02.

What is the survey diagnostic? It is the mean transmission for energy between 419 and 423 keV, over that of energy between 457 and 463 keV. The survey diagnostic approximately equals 0.96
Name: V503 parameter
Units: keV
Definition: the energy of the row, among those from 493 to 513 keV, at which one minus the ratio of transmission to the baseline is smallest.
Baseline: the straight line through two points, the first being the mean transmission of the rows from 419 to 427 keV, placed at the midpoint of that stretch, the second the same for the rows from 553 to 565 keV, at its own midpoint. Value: 506.0 keV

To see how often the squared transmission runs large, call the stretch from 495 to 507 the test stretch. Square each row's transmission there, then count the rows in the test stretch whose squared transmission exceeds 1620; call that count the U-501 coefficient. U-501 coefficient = 6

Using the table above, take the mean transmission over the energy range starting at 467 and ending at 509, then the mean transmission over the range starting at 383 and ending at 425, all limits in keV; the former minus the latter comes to 2.9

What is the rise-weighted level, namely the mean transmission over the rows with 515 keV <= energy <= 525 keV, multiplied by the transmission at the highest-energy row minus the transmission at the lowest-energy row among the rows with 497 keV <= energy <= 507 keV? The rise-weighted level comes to 25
